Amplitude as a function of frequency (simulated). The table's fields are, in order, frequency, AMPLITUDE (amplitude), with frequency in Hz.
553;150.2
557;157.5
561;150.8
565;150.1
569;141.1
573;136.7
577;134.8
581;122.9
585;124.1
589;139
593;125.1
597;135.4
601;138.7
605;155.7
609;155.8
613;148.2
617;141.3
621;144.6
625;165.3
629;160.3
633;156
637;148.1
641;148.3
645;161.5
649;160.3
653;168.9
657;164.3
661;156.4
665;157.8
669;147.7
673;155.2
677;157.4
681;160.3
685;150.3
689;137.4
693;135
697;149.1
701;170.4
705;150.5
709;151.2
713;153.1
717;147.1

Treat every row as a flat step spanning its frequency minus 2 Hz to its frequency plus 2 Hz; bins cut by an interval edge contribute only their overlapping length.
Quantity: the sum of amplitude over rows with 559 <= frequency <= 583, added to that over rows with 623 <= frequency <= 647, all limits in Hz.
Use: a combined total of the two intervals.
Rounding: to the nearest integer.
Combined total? 1776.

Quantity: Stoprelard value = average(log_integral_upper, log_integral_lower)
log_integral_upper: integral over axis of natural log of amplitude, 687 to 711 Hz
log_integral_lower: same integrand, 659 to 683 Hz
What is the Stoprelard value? 121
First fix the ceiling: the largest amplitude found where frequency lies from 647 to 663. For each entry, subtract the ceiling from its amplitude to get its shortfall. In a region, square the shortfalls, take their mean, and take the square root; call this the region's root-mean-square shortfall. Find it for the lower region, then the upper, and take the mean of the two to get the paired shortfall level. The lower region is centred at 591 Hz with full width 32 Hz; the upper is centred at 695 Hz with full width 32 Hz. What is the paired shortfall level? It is 28.6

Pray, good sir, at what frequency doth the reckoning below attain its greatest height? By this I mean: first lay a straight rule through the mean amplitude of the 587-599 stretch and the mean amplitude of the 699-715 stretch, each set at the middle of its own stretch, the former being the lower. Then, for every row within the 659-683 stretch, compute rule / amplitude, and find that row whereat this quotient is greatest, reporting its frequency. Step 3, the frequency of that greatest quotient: 669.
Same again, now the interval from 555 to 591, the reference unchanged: 581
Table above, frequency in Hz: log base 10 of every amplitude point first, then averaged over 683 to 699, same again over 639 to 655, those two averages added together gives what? 4.36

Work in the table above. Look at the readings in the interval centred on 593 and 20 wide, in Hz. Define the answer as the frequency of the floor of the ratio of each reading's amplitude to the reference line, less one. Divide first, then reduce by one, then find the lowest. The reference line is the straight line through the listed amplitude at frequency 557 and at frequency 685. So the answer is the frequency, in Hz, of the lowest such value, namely 585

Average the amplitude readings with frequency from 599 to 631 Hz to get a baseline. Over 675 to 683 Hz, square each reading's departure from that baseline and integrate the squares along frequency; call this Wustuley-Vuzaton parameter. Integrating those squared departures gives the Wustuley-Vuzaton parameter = 480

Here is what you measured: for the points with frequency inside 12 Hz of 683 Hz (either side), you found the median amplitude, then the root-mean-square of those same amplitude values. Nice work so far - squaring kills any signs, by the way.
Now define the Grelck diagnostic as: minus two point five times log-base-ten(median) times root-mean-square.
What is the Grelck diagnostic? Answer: -817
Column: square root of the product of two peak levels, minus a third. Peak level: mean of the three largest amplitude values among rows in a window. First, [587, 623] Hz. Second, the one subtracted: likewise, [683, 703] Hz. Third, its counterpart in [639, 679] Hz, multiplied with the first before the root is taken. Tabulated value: 2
